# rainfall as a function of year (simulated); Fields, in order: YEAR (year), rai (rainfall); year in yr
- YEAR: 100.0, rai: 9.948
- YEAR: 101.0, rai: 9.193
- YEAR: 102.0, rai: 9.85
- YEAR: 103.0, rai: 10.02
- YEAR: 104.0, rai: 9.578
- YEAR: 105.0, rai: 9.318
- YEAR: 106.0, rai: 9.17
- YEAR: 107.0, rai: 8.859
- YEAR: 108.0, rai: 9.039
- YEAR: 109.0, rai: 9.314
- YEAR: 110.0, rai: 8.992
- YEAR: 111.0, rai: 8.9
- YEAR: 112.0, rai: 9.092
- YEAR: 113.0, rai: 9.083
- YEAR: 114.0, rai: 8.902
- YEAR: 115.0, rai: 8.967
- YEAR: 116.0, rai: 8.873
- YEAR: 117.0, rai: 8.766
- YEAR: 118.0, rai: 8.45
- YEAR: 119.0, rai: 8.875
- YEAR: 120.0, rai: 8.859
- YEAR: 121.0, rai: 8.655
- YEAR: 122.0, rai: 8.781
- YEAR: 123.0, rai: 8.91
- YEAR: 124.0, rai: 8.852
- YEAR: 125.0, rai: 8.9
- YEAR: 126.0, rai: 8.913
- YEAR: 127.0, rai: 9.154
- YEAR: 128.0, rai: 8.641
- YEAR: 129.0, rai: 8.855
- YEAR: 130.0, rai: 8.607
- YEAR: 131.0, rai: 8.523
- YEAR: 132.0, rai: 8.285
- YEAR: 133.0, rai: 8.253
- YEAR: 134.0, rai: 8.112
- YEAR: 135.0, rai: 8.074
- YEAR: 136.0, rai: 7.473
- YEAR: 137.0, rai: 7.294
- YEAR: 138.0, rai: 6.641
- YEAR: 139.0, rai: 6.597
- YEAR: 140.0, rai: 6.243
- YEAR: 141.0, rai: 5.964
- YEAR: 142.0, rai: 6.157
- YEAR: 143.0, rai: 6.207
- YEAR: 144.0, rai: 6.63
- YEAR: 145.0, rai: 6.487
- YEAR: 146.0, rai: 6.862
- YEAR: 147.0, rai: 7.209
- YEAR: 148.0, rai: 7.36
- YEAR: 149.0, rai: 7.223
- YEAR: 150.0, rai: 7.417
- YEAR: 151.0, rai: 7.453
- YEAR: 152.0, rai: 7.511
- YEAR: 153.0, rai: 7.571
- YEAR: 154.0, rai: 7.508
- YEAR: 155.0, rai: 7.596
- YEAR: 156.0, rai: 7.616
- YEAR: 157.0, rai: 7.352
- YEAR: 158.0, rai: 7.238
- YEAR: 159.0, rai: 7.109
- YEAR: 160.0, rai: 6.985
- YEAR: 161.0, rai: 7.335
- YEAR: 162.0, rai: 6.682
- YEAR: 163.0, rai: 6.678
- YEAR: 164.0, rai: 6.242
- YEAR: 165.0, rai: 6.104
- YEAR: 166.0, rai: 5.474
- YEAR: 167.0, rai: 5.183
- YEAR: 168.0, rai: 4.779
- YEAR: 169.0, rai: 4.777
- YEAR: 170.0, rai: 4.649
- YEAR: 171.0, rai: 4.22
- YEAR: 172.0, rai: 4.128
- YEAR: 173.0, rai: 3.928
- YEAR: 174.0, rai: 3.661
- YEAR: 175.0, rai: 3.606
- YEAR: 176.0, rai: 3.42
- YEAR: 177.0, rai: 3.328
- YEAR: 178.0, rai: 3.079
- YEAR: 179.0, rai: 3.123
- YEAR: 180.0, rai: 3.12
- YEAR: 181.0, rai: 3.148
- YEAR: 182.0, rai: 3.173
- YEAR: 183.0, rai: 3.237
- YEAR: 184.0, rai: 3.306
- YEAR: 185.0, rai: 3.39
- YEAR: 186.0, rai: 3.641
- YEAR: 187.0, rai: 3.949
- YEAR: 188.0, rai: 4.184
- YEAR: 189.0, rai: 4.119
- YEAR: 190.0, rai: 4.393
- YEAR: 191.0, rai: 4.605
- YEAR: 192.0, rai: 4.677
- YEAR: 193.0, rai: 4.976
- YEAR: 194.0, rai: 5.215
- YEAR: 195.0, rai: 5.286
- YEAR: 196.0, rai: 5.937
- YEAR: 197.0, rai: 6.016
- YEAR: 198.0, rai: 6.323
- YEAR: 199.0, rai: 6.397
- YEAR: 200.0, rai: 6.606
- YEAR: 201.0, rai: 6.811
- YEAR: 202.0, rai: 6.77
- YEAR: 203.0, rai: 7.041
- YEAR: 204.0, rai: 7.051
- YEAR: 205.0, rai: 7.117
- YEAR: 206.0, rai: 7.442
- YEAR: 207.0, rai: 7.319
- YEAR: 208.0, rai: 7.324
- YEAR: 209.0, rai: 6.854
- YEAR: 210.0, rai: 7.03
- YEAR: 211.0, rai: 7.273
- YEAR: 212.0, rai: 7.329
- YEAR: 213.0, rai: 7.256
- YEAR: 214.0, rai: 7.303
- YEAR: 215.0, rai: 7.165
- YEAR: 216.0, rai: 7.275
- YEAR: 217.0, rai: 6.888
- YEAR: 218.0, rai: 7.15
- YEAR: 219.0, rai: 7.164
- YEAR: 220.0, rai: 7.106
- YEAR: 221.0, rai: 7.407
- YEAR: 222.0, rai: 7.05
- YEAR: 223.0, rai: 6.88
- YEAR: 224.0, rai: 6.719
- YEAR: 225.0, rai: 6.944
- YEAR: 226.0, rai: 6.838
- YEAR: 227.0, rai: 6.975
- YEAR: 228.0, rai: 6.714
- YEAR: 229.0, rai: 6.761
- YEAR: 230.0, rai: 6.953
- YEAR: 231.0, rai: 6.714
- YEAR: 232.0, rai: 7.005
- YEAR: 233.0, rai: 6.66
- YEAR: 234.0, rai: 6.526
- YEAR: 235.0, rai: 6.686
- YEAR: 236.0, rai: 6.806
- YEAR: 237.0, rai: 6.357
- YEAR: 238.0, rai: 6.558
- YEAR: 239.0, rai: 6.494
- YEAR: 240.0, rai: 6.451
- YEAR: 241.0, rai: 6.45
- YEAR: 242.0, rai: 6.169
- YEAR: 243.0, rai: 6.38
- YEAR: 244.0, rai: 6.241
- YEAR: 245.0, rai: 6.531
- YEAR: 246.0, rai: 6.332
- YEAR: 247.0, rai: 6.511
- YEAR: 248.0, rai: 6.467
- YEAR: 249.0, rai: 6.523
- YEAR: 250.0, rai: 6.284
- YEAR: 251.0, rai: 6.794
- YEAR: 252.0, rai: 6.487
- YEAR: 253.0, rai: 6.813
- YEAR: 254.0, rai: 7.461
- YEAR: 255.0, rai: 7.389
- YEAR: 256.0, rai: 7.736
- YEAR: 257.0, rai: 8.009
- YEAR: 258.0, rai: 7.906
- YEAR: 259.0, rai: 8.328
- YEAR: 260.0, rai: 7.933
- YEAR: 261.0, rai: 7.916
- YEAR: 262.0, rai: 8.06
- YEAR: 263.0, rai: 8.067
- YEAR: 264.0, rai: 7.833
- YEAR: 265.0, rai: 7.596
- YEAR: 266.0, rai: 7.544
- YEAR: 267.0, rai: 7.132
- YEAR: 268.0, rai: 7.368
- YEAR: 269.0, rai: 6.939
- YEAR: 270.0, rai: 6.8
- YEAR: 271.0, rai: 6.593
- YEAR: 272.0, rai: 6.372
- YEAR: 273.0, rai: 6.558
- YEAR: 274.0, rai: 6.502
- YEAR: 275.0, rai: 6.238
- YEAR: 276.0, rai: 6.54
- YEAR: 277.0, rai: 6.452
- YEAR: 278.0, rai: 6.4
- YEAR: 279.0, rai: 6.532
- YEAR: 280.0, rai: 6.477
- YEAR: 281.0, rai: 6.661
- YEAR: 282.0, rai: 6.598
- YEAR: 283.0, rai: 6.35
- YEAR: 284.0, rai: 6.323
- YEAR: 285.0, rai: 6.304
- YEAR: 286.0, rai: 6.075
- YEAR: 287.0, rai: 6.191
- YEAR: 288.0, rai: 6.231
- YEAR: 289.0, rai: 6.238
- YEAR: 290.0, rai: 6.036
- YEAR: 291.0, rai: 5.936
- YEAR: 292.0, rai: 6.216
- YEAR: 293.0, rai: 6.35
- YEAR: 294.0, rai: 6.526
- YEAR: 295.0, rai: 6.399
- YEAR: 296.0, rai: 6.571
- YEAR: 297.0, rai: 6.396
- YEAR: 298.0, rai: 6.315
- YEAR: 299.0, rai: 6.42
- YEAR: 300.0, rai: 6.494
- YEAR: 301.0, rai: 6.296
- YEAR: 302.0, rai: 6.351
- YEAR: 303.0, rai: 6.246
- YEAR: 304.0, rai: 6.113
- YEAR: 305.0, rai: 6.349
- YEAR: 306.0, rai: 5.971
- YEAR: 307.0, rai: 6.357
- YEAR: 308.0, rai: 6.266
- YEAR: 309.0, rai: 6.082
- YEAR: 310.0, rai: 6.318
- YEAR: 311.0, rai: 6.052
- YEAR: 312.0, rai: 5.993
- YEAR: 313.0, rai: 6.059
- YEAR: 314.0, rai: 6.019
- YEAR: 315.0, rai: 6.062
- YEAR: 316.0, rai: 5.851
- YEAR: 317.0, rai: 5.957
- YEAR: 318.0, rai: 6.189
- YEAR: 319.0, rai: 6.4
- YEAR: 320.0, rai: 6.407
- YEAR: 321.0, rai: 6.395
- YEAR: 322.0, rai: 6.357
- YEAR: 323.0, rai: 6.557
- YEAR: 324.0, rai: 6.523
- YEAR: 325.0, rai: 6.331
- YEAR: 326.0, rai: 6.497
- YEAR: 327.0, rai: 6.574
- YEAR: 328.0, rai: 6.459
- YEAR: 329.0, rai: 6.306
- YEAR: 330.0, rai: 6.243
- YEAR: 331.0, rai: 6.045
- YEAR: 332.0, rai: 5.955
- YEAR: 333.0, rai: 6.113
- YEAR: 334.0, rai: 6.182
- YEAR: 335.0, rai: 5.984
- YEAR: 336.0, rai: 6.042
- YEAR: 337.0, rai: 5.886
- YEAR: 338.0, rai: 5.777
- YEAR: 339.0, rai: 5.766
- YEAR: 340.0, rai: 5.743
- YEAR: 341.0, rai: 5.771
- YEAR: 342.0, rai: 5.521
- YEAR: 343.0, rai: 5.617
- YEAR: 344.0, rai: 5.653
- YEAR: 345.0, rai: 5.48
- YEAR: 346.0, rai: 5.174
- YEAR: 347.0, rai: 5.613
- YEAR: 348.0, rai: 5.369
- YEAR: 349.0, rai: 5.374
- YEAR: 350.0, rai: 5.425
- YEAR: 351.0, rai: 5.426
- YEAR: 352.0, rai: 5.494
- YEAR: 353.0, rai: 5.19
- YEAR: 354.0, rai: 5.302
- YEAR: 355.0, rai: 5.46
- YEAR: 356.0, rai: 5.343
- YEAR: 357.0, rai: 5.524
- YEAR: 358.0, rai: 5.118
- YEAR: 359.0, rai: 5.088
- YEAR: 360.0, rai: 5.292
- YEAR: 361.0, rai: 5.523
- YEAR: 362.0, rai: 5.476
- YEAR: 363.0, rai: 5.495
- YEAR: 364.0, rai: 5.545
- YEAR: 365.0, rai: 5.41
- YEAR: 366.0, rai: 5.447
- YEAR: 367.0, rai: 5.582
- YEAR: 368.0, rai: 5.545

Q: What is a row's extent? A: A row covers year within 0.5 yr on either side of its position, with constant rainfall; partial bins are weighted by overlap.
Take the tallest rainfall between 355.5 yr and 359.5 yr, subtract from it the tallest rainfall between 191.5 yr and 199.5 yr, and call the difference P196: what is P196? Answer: -0.87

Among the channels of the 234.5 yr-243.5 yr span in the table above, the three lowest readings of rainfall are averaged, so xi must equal 6.3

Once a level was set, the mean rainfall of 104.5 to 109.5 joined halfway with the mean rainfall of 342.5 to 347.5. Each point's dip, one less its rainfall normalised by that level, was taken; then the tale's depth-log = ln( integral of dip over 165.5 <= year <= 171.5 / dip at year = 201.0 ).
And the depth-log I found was 3.4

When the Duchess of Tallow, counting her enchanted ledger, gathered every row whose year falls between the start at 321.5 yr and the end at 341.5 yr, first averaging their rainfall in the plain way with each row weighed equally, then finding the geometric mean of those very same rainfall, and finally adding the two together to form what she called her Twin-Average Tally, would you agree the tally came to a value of 12.3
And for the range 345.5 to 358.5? 10.7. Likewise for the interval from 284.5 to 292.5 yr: 12.3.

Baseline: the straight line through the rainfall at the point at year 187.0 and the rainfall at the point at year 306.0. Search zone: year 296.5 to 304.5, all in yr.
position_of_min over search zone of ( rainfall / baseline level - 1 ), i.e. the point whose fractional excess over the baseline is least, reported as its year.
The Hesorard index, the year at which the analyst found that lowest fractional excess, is 304.0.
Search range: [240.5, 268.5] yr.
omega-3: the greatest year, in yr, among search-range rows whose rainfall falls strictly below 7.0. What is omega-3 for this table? 253.0 yr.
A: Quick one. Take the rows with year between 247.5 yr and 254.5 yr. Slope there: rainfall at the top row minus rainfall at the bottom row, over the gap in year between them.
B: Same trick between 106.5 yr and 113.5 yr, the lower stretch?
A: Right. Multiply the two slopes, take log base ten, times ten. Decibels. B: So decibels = -22.1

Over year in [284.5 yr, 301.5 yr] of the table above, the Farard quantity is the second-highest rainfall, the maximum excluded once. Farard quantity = 6.526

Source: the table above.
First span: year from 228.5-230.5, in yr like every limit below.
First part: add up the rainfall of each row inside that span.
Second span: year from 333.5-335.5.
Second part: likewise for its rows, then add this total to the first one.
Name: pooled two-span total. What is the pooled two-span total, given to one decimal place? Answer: 25.9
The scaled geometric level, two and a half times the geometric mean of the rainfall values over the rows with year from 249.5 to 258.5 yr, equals 18.0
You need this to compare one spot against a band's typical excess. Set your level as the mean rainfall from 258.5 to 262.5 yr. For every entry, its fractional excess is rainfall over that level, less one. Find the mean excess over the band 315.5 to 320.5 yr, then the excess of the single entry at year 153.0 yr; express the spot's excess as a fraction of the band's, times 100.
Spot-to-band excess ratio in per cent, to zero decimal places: 26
